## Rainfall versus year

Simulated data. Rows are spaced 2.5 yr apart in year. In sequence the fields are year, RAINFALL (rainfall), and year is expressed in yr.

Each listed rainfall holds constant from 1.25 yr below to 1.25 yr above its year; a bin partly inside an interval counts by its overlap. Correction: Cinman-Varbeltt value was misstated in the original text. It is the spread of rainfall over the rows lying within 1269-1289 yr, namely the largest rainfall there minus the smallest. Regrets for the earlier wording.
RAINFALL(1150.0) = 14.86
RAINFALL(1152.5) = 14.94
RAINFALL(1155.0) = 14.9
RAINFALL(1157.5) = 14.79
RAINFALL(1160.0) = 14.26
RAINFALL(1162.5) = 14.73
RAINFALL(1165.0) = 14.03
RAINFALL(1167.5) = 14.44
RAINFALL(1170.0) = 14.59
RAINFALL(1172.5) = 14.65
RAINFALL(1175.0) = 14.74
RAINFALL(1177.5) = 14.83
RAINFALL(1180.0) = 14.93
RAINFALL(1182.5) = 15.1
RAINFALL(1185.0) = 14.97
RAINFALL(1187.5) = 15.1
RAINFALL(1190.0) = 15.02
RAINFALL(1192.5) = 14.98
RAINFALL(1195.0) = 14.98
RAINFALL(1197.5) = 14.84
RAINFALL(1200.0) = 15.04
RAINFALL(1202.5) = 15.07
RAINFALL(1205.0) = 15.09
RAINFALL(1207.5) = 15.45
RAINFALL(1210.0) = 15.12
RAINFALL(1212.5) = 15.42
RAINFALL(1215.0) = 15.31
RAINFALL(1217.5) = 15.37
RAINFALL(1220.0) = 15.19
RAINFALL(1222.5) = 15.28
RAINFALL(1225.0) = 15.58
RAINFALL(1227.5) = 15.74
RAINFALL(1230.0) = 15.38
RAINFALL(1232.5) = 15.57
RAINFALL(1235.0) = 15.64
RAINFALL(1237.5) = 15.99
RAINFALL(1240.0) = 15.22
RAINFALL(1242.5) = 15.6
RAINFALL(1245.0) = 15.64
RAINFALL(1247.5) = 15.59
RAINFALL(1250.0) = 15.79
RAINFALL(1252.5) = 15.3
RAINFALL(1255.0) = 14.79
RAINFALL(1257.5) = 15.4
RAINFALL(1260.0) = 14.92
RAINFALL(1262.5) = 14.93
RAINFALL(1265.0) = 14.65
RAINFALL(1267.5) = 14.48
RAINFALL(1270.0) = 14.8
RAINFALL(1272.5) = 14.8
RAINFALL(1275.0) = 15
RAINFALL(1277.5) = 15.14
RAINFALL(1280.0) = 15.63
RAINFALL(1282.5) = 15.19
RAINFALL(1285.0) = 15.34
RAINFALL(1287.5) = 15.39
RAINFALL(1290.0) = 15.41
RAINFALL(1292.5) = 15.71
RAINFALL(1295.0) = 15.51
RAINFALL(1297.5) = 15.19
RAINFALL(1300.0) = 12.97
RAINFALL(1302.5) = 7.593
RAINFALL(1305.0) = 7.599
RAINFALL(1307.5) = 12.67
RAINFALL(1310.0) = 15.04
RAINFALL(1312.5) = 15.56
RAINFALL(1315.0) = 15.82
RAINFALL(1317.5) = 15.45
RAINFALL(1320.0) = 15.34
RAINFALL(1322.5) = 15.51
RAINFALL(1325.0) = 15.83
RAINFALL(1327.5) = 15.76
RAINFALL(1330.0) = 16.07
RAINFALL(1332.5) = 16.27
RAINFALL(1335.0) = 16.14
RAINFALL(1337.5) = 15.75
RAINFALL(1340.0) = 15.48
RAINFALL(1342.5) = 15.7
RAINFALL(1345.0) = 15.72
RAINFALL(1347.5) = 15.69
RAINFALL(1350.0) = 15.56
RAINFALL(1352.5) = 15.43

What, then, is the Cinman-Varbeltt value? 0.8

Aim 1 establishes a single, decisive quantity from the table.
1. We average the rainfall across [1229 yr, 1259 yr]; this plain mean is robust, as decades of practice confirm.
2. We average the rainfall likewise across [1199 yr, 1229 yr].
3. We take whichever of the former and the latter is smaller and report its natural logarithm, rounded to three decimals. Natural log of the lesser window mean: 2.728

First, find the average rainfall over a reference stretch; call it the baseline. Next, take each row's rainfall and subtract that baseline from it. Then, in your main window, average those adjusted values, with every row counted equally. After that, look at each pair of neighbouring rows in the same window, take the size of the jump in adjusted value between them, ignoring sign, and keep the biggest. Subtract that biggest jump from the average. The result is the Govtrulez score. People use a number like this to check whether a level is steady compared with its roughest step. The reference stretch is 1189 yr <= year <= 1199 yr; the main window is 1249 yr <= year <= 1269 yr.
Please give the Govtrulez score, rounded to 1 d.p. -0.5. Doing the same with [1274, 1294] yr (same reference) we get -0.1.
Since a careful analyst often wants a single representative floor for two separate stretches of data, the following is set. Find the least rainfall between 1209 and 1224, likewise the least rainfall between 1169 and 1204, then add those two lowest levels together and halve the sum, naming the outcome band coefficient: 15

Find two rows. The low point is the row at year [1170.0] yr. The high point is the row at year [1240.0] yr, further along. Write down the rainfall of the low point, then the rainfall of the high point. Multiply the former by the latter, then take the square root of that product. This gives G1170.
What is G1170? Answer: 14.9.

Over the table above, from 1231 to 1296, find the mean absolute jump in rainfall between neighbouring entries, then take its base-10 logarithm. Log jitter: -0.57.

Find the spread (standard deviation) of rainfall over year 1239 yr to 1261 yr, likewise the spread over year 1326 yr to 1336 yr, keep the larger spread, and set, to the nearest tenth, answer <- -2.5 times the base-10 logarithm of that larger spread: 1.2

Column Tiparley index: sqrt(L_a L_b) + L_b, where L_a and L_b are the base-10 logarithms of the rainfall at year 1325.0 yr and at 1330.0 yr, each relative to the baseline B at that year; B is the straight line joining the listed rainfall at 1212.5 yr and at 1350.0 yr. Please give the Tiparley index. 0.025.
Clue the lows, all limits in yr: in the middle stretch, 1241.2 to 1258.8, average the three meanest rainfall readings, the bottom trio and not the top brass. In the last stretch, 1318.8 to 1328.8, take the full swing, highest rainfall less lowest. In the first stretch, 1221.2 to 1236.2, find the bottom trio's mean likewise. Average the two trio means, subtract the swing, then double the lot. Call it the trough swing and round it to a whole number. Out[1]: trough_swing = 30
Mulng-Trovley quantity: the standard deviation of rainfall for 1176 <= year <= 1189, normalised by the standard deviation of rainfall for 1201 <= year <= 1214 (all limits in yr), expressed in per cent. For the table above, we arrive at 62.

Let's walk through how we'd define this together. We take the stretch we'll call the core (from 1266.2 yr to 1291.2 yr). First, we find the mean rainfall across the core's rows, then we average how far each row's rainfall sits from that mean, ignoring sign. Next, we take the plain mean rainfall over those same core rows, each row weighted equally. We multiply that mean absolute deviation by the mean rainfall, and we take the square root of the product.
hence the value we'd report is 2.1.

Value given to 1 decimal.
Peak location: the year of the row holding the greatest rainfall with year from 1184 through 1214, 1207.5 yr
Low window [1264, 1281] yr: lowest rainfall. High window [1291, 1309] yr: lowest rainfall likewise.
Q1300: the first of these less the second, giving 6.9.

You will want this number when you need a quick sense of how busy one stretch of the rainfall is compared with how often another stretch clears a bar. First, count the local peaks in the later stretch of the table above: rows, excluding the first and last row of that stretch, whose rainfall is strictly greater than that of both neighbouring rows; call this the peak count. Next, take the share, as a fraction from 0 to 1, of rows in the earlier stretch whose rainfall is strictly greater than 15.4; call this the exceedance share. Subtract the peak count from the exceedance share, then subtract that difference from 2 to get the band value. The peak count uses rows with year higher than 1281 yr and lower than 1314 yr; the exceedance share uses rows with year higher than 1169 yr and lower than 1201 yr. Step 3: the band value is 3.0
